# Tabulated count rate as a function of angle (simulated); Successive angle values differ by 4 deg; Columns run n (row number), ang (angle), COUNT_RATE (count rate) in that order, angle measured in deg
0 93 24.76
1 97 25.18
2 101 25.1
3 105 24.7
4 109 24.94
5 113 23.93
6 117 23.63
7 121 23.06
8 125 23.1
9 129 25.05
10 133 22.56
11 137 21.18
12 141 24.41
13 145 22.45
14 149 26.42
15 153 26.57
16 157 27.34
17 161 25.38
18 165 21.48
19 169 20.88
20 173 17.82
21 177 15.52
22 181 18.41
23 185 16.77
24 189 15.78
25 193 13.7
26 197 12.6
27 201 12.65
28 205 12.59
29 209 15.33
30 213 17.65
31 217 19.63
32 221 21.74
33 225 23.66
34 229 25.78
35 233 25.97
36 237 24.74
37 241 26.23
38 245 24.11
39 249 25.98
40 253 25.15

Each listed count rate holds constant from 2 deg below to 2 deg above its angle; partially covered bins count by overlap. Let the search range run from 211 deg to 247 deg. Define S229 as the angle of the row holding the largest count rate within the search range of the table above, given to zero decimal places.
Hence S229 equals 241 deg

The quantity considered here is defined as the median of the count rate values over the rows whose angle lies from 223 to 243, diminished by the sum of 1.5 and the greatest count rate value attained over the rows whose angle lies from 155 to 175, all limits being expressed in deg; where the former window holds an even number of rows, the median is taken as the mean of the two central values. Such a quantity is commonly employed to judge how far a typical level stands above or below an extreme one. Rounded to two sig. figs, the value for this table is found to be -3.1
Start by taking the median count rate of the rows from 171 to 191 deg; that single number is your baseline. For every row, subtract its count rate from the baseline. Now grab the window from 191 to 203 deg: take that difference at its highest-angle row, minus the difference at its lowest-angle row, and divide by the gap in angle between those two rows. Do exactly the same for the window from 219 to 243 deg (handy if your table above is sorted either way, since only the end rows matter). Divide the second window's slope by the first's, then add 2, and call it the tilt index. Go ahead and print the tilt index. 0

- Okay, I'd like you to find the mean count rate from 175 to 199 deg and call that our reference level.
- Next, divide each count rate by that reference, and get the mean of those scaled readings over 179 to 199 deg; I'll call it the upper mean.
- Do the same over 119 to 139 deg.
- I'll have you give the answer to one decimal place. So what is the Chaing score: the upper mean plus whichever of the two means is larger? 2.5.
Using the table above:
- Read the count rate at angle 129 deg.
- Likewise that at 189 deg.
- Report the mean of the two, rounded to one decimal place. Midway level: 20.4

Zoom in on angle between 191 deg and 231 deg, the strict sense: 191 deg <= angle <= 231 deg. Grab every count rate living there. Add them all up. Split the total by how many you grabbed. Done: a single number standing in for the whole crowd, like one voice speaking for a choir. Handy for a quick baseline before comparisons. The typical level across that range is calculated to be 17.5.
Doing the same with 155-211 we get 17.6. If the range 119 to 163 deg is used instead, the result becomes 24.3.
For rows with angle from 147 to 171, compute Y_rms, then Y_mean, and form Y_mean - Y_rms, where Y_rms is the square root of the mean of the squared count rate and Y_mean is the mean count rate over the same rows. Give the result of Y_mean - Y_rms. -0.13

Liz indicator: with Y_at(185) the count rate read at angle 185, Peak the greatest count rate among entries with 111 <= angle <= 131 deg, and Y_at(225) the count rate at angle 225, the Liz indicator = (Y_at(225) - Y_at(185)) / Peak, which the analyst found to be 0.28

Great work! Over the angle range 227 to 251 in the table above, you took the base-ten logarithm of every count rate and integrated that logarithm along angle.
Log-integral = 33.7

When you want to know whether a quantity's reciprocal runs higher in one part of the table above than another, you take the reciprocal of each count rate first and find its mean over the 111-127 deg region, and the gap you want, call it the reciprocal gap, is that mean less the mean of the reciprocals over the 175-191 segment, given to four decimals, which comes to -0.0177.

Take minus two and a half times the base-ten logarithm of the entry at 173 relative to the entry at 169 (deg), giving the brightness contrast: 0.17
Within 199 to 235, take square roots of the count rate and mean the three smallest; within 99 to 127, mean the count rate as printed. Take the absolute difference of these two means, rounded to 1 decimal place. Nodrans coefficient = 20.4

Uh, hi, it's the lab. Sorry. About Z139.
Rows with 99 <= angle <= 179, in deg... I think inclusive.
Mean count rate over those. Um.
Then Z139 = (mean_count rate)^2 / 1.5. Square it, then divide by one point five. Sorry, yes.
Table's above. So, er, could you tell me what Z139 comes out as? 361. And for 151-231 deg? 242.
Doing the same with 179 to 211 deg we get 145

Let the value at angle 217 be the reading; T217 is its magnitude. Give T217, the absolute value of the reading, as 20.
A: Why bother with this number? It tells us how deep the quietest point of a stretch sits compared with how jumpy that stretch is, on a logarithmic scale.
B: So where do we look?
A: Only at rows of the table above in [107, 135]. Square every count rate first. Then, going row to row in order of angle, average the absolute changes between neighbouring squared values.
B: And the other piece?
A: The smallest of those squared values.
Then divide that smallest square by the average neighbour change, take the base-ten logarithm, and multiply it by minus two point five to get -2.5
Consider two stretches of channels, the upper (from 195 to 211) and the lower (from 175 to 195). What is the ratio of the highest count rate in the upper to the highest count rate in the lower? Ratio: 0.83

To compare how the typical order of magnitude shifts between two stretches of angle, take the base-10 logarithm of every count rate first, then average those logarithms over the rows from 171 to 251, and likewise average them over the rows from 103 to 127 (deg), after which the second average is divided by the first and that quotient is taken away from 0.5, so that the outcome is -0.583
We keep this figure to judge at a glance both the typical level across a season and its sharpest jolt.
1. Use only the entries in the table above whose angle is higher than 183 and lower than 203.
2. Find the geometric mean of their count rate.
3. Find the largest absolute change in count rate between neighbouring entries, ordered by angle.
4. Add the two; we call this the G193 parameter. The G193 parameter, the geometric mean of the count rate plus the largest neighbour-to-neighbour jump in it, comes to 16.3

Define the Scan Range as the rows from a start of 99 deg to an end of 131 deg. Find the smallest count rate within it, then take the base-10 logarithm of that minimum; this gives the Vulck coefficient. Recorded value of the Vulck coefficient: 1.36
